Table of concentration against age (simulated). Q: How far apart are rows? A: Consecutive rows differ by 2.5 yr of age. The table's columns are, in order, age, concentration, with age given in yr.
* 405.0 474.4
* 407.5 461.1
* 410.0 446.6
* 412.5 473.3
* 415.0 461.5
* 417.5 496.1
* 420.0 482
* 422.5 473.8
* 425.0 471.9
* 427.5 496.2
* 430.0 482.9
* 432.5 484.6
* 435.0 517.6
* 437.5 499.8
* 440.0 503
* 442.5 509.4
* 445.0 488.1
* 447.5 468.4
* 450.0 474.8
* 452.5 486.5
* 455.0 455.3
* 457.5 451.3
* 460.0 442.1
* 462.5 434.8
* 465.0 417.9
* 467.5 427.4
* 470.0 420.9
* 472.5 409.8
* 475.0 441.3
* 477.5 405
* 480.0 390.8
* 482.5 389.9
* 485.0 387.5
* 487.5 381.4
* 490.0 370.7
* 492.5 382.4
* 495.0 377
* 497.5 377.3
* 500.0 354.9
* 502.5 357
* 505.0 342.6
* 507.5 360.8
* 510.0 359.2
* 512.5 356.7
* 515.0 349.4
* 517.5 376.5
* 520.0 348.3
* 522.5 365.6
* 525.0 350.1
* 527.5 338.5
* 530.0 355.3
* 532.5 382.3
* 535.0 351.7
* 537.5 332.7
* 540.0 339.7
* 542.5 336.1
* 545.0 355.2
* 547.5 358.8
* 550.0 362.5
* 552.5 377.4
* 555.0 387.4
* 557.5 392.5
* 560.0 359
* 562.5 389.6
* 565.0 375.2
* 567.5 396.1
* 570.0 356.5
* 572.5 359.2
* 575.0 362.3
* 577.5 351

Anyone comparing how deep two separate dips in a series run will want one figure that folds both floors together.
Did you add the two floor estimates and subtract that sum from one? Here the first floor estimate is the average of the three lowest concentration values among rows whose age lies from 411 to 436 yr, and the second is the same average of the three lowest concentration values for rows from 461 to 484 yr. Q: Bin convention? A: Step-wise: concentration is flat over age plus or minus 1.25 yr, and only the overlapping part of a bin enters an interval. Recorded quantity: -863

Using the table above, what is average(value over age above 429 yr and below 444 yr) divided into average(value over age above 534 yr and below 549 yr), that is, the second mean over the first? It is 0.69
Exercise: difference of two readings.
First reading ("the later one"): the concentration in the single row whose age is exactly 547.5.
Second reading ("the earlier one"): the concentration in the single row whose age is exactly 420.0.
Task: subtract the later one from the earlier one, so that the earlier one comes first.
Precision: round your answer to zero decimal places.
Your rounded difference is 123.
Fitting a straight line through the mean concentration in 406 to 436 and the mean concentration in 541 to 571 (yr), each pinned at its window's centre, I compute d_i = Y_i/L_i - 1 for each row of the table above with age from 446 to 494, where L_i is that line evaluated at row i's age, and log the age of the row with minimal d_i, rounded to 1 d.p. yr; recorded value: 490.0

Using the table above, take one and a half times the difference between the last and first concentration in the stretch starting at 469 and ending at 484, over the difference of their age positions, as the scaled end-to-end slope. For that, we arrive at -3.7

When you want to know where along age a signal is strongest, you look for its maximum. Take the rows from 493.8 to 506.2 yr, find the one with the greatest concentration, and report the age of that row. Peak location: 497.5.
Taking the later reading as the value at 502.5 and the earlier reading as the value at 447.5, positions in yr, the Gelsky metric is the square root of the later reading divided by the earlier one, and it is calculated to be 0.87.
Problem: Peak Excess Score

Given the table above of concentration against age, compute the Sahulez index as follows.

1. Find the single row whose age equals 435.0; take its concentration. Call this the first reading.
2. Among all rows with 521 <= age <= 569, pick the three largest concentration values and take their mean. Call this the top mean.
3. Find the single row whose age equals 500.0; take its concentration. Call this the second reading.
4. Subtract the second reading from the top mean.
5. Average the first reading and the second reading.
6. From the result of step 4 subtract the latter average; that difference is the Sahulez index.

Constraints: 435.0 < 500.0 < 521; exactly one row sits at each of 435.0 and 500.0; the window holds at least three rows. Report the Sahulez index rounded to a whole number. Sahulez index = -398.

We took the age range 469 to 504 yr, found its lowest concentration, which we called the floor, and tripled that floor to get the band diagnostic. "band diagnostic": 1065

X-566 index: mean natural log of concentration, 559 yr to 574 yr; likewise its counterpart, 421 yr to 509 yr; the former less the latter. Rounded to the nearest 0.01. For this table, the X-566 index -0.14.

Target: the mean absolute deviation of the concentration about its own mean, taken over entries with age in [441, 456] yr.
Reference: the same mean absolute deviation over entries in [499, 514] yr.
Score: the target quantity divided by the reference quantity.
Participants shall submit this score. 3.3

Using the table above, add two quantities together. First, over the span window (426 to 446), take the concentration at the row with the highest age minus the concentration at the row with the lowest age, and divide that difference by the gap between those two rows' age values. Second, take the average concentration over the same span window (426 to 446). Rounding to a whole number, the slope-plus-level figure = 497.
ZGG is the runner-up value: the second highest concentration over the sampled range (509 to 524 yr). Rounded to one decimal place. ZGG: 365.6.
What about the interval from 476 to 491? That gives 390.8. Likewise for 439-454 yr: 503.0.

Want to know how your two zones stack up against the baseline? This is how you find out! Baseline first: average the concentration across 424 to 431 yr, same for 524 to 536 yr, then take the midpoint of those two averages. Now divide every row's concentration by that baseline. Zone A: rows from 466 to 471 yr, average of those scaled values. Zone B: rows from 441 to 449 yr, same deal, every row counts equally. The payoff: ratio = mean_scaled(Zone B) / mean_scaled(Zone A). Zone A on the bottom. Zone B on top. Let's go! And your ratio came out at 1.15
